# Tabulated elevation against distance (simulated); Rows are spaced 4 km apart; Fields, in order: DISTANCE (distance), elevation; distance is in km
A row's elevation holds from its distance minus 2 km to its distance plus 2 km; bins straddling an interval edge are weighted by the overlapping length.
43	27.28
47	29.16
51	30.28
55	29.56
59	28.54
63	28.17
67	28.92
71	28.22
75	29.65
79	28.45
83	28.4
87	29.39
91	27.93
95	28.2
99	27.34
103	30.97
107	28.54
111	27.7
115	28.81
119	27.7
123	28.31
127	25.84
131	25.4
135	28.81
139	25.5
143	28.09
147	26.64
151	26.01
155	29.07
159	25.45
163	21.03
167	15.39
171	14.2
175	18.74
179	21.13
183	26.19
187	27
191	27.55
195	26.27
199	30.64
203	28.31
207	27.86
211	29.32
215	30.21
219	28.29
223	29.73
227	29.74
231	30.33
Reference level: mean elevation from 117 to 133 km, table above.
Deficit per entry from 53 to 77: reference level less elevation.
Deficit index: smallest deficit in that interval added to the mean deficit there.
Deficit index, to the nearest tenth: -4.9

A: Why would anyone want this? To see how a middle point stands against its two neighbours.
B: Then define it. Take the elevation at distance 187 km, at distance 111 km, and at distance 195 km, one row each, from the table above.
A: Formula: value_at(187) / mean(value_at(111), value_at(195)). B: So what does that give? 1.00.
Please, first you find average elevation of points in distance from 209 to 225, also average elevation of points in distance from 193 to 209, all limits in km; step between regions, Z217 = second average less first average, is -1.1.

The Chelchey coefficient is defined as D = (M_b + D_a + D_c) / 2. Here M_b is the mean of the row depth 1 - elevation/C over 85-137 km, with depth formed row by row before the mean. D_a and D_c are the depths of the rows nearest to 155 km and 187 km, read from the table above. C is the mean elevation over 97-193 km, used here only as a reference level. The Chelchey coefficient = -0.15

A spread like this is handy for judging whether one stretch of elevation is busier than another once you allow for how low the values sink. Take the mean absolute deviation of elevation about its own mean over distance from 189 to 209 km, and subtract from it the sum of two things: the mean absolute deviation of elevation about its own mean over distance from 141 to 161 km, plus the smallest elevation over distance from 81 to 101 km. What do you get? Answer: -27.5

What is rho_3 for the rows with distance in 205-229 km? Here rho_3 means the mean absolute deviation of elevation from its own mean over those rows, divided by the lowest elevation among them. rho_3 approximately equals 0.027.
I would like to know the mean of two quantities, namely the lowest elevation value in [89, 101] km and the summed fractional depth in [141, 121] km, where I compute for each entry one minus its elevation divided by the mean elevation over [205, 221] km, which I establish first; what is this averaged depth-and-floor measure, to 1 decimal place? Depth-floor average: 13.9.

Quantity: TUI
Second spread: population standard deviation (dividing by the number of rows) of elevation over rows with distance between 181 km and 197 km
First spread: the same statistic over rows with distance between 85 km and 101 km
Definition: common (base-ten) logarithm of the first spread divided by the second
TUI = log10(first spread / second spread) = 0.13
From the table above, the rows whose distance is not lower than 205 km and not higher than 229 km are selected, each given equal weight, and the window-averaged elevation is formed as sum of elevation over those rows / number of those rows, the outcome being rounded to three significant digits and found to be 29.2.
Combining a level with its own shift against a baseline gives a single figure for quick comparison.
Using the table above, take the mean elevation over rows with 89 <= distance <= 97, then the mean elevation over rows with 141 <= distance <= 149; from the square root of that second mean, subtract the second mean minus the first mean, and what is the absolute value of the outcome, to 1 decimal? 5.9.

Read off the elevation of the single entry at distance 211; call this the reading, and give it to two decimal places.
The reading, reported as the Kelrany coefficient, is 29.32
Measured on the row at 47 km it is 29.16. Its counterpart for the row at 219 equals 28.29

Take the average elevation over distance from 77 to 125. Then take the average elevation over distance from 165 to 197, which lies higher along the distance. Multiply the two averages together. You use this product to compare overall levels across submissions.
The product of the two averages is 628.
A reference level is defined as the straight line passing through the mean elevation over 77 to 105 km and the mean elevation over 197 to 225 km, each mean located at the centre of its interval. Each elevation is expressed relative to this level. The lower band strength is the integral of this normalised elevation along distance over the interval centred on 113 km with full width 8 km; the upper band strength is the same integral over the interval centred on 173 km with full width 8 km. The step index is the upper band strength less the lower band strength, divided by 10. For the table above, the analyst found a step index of -0.33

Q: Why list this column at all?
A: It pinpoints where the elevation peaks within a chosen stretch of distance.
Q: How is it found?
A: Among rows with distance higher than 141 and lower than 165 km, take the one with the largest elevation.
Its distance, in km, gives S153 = 155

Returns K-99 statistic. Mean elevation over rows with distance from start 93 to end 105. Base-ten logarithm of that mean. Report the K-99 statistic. 1.460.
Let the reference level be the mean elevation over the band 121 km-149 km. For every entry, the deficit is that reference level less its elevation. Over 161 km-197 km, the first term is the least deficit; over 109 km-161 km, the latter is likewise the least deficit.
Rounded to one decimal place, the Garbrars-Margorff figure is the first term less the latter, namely 1.5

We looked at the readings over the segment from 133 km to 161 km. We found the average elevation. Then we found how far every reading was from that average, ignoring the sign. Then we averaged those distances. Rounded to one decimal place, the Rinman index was 1.4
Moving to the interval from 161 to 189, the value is 3.8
